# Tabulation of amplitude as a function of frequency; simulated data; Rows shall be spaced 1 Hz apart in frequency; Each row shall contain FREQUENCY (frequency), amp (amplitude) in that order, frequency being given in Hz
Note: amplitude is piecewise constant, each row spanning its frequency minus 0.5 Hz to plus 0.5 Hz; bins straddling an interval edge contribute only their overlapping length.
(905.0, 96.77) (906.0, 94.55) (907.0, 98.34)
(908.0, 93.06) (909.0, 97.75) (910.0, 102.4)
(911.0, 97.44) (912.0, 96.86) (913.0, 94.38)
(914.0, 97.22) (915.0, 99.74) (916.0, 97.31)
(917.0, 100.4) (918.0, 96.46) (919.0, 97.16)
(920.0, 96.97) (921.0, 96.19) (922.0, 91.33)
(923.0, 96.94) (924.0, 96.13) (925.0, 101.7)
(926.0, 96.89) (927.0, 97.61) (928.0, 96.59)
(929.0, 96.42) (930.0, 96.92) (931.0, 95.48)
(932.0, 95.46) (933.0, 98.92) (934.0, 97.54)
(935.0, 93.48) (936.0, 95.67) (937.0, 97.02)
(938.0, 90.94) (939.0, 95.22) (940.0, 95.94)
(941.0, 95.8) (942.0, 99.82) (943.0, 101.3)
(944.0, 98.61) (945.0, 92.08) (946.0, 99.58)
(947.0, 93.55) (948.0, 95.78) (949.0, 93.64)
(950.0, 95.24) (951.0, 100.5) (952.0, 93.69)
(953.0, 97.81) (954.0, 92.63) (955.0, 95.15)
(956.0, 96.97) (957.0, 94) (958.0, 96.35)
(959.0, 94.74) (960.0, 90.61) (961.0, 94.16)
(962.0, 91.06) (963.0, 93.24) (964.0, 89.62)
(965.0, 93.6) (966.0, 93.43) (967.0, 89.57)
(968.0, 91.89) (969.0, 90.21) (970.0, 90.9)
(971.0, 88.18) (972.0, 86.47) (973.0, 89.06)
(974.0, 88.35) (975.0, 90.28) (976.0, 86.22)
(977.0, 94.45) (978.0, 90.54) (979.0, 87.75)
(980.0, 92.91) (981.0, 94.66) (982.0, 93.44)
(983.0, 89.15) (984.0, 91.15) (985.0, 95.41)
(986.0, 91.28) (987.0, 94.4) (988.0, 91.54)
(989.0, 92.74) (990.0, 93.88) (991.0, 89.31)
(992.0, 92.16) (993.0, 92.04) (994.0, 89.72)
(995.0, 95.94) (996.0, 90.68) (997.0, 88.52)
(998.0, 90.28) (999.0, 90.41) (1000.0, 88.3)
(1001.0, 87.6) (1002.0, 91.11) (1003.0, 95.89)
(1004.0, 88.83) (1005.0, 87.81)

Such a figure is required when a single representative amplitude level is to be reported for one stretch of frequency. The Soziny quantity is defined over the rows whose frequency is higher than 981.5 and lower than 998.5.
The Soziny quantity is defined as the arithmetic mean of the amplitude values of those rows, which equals 92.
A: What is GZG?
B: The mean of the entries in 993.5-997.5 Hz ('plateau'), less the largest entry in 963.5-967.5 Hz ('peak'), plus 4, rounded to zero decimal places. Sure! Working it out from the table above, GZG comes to 2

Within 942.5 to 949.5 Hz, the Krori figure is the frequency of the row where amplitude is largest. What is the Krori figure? 943.0 Hz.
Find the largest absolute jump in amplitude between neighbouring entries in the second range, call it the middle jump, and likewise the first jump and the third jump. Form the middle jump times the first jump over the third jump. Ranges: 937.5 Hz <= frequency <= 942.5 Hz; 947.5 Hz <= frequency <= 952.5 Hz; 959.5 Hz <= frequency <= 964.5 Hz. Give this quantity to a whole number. 8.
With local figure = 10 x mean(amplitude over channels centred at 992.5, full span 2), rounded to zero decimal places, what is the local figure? 921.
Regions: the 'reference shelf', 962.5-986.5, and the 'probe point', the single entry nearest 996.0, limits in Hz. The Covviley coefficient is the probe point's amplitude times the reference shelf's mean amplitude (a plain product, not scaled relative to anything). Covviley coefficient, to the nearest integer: 8243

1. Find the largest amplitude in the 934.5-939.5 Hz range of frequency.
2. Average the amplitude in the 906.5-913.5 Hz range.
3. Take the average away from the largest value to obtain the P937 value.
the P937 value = -0.2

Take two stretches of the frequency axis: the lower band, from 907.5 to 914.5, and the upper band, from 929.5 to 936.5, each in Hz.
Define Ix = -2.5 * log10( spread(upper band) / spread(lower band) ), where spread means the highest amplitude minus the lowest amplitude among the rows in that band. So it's 0.59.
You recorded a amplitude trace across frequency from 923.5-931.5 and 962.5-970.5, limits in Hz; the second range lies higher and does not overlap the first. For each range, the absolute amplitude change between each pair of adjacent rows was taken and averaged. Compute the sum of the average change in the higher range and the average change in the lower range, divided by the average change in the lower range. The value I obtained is 2.1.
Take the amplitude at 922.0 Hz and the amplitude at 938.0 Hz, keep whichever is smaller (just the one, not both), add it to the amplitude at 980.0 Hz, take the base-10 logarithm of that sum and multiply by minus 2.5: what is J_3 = -5.66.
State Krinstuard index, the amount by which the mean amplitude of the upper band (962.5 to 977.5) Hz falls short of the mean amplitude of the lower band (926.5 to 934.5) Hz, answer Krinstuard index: 6.50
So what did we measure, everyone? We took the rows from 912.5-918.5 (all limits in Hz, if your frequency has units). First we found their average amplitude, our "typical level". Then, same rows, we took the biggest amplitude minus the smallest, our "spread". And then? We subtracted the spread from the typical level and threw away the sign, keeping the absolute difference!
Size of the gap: 91.6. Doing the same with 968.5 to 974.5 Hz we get 84.4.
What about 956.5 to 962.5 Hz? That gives 87.7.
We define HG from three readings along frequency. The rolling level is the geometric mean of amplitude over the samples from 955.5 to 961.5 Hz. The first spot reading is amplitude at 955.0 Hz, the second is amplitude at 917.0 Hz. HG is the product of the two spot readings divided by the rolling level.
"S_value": 101.1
